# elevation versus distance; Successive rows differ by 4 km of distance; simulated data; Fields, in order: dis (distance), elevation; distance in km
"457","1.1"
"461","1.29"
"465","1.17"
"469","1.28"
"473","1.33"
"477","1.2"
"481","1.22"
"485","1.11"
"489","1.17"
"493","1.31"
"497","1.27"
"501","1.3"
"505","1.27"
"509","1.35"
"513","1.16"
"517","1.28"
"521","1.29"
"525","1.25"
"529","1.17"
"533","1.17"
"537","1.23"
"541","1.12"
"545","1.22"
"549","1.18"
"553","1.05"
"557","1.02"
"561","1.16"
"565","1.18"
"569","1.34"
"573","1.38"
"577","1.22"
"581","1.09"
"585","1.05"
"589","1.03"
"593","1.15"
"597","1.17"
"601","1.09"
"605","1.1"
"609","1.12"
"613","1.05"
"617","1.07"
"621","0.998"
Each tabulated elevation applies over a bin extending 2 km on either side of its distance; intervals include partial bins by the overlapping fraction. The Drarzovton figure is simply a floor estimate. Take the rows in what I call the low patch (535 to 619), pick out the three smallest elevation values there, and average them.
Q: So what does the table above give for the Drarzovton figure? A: 1.03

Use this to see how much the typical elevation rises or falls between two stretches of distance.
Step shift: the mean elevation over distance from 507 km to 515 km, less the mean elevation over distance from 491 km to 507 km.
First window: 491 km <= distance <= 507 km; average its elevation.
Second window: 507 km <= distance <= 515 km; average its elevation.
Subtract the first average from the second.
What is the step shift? -0.03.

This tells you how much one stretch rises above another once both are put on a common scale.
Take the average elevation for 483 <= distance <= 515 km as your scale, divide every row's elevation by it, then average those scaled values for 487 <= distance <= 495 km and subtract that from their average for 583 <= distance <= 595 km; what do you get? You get -0.13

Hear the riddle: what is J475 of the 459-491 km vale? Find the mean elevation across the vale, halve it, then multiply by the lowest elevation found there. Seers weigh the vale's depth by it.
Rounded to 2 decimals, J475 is 0.68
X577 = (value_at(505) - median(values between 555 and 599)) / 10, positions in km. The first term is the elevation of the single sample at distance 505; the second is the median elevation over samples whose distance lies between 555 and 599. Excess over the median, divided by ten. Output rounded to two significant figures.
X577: 0.011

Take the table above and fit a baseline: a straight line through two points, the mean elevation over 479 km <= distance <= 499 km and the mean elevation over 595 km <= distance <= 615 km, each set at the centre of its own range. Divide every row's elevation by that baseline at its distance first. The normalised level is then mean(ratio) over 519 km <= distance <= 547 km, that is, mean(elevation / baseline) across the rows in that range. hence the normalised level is 1.03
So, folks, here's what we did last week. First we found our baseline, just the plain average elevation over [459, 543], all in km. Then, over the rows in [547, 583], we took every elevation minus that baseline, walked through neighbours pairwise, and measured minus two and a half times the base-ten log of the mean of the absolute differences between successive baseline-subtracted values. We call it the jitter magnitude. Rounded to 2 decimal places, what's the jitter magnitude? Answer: 2.49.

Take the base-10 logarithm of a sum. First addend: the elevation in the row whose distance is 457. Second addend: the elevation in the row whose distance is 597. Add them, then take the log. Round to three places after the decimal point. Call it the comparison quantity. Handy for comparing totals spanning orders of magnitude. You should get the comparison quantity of 0.356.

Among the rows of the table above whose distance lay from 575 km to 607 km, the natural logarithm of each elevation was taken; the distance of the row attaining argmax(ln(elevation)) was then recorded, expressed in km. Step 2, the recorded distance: 577 km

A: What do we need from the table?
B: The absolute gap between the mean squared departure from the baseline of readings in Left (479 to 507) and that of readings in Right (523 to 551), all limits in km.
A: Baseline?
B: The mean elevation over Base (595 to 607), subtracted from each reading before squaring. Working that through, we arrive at 0.011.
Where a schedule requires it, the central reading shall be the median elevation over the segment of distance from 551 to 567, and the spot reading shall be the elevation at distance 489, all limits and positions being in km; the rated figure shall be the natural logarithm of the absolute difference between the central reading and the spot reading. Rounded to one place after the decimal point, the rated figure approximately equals -2.7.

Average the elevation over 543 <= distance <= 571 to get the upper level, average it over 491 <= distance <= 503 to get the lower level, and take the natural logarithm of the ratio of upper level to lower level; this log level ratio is -0.11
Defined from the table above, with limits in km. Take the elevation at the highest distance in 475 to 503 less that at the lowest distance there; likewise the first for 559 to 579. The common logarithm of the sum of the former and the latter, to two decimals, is -0.80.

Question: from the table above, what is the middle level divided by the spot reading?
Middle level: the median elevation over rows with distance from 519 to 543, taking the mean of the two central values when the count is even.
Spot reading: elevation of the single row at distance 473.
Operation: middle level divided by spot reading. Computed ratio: 0.90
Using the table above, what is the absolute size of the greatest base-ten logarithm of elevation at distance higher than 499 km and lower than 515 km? 0.130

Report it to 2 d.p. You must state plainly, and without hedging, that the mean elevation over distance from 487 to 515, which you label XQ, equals 1.26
